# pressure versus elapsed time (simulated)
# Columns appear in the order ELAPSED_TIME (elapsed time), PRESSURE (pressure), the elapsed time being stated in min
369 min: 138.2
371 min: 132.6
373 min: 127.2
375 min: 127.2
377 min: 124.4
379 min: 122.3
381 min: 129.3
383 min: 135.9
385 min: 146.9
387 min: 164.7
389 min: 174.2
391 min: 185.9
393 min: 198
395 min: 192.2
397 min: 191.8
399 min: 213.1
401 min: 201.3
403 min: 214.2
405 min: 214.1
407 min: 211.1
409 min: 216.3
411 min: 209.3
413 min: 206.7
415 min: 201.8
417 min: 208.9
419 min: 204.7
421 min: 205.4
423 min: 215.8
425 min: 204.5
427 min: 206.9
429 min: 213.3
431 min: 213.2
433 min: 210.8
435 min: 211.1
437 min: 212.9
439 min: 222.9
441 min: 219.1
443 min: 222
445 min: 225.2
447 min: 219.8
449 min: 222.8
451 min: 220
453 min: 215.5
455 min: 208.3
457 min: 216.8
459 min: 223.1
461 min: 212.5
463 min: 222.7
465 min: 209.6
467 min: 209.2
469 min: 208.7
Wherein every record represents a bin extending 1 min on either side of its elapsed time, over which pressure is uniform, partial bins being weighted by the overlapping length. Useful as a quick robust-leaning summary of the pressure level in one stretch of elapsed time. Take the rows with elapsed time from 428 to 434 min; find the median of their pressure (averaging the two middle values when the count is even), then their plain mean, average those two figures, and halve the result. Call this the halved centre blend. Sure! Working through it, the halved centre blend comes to 106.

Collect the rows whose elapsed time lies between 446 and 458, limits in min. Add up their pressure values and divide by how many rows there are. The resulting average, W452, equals 217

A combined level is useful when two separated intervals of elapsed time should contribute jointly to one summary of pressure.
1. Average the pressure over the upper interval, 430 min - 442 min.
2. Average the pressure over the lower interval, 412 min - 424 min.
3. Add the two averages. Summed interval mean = 422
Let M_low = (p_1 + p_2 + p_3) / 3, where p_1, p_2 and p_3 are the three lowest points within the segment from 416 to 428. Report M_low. 205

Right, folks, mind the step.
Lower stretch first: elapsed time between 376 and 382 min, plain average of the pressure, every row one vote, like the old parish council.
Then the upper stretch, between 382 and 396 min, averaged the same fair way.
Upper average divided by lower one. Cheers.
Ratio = 1.37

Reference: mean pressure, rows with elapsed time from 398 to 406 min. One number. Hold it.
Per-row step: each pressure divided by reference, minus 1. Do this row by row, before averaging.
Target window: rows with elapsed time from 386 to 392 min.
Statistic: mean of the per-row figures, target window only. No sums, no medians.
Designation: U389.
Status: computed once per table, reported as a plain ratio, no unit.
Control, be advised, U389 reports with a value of -0.17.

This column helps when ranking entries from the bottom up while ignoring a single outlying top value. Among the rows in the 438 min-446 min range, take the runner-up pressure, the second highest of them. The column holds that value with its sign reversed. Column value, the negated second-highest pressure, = -223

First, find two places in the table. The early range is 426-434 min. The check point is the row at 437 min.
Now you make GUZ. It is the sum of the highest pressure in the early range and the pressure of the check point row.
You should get 426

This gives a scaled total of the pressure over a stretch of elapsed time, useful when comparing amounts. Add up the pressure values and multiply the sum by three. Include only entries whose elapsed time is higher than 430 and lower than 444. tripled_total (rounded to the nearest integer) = 4536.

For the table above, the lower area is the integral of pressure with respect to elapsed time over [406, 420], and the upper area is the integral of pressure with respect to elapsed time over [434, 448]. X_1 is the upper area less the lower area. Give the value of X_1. 148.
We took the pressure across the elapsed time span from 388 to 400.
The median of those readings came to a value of 192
